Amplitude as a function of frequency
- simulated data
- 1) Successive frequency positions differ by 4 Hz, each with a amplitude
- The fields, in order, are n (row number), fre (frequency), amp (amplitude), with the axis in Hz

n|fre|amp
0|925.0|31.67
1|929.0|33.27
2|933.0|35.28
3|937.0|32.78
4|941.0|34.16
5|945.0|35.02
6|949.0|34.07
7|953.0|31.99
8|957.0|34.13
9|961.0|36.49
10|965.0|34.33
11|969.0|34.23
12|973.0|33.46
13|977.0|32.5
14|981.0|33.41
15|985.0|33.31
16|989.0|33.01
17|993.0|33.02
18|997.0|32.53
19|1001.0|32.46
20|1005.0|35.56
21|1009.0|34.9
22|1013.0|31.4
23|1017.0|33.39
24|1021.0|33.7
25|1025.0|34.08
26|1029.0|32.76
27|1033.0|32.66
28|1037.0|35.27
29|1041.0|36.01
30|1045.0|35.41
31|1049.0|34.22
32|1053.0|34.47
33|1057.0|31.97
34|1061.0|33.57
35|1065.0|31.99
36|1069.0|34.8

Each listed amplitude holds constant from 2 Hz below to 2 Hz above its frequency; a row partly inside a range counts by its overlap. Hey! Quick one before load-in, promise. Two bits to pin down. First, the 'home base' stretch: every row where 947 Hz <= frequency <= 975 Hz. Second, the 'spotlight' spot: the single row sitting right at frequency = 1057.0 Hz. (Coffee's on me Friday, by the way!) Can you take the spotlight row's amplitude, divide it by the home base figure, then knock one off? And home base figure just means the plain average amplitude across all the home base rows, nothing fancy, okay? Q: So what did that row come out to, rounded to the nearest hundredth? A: -0.06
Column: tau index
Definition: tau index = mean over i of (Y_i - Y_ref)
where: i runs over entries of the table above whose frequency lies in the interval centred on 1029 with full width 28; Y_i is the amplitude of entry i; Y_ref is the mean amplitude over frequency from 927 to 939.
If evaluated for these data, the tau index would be 0.2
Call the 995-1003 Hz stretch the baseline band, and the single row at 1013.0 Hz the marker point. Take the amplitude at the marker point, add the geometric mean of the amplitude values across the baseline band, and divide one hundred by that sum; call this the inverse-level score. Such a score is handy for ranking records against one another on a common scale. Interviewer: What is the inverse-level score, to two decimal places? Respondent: 1.57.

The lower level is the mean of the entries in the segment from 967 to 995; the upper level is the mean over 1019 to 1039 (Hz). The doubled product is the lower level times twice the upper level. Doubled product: 2242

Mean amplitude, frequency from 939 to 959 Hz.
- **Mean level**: 33.87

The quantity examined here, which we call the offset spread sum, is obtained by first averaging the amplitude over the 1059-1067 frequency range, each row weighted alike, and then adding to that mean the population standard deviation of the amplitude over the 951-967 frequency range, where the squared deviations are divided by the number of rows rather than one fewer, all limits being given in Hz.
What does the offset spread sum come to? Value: 34.4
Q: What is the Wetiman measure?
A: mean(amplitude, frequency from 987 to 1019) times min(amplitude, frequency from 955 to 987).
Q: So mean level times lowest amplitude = 1082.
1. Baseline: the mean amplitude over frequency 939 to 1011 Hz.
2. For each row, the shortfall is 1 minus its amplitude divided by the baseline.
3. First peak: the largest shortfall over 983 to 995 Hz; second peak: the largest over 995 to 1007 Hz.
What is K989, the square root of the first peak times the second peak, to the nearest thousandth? 0.031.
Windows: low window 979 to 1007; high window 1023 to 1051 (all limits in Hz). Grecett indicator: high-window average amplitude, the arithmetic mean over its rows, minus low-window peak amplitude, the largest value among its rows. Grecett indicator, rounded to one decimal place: -1.2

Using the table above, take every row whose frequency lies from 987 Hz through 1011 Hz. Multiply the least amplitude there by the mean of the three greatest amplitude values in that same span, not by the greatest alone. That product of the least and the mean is 1120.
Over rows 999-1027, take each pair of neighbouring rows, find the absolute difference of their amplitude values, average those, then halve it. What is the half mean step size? 0.83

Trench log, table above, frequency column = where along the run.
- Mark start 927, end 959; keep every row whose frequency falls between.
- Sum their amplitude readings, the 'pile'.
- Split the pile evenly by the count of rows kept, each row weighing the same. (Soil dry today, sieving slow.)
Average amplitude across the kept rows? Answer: 33.8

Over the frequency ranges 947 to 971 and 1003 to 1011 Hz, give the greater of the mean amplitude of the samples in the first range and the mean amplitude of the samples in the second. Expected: 35.2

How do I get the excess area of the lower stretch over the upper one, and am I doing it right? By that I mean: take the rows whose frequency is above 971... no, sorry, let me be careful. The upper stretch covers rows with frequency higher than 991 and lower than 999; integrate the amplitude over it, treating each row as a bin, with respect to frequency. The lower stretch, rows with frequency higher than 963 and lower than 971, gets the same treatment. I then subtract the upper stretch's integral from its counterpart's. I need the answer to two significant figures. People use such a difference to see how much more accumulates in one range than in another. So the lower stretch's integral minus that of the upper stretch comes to 12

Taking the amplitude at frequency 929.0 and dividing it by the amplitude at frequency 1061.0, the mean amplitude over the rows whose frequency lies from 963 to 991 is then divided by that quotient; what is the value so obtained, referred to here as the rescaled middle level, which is 33.8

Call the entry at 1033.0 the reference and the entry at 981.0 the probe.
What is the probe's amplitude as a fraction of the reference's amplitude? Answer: 1.02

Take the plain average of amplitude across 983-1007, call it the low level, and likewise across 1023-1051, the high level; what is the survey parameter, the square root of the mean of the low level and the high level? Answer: 5.82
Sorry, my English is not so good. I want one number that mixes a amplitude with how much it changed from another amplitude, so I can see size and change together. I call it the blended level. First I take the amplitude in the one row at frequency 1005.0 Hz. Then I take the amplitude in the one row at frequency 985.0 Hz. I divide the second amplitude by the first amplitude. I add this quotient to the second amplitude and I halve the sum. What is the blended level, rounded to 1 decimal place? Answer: 17.1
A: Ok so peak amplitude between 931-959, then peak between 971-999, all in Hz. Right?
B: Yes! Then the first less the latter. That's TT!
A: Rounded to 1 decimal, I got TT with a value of 1.8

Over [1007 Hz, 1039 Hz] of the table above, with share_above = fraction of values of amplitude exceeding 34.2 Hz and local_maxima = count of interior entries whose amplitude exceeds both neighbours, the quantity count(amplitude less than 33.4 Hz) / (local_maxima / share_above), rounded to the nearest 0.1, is 1.0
